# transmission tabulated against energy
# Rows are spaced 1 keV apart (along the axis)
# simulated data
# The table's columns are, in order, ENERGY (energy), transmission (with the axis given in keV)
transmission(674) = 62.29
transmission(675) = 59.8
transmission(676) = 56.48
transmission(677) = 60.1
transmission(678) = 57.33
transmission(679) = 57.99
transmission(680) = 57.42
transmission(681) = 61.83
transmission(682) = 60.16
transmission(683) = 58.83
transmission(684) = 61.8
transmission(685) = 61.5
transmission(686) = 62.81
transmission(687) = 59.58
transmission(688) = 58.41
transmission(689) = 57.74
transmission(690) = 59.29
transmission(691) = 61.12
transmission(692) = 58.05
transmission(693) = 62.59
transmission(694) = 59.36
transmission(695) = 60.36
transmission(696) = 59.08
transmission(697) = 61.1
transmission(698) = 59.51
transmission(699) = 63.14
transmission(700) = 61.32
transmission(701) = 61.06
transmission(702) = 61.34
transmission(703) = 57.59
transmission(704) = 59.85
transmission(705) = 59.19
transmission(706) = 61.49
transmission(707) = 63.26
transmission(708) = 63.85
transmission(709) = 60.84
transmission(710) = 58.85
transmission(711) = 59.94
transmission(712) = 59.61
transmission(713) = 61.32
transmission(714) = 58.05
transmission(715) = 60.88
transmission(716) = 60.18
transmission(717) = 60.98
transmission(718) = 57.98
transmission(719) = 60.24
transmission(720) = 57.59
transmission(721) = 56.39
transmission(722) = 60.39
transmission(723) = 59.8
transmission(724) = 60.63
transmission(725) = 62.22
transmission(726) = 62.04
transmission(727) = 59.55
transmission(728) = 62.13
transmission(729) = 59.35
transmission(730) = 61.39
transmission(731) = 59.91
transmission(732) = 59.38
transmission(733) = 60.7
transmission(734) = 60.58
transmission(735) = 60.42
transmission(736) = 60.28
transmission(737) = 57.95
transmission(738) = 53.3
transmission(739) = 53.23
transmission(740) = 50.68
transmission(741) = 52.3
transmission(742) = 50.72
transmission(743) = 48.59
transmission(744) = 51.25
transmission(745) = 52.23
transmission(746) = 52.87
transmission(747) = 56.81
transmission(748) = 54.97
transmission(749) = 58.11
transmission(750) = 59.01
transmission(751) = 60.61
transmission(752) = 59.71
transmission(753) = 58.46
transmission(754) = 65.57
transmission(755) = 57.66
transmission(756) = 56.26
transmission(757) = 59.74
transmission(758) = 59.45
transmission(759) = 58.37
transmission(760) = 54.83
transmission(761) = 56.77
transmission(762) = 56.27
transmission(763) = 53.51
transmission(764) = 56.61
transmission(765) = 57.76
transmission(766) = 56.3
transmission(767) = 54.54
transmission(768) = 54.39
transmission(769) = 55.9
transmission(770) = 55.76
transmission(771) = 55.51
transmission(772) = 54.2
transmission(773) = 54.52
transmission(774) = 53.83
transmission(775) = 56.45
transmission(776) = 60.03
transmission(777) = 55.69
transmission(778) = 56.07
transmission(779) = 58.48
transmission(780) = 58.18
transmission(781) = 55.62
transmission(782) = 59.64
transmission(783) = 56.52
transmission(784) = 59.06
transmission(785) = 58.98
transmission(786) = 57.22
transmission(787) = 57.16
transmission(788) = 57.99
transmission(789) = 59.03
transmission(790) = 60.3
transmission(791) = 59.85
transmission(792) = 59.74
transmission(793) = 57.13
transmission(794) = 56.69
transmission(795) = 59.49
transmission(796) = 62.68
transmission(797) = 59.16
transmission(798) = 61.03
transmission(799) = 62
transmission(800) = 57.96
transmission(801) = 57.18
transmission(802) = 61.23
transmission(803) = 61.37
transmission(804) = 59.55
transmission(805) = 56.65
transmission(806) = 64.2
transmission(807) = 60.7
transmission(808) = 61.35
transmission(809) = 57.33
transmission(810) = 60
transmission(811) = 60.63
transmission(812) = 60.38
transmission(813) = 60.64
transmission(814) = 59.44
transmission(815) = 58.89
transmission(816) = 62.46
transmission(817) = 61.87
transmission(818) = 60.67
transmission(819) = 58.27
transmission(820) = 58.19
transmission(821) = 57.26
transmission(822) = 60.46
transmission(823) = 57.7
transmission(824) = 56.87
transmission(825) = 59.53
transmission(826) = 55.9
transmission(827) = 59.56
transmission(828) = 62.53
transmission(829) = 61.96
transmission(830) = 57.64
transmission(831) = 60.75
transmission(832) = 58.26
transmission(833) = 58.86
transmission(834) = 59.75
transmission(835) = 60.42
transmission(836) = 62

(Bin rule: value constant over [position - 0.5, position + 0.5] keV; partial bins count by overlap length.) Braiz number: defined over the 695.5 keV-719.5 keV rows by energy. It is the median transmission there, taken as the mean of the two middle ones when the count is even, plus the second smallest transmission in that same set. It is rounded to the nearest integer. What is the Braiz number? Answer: 119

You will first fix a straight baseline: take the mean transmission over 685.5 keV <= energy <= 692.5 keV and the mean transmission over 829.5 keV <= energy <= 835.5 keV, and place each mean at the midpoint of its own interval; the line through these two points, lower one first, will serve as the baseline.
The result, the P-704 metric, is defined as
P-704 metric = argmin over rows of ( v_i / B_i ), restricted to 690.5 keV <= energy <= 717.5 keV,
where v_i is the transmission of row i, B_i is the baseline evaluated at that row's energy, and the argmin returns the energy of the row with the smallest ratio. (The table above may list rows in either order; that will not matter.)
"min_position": 703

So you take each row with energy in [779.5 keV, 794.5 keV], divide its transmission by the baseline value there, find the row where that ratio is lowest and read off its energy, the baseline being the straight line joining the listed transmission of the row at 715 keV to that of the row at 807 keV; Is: 781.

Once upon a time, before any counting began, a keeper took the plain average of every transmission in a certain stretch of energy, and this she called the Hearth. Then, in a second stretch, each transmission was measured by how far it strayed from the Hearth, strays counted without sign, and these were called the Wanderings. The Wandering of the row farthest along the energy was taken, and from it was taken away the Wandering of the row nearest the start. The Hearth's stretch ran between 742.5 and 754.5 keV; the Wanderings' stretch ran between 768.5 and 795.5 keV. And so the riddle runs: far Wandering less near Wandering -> 2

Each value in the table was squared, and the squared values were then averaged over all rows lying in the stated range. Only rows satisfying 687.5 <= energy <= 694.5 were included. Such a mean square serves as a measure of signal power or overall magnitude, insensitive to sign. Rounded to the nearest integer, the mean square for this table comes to 3544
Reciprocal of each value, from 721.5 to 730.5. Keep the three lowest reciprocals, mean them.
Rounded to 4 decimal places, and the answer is 0.0161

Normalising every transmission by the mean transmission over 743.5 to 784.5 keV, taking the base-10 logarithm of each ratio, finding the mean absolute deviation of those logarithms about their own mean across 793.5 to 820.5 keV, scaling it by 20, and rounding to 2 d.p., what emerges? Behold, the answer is 0.23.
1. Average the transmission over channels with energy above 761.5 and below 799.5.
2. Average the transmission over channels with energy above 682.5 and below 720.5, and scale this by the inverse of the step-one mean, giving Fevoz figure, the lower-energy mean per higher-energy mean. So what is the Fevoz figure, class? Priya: 1.05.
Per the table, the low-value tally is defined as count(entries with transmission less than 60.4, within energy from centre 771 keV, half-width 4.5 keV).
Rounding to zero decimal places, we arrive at 9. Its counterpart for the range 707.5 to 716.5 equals 5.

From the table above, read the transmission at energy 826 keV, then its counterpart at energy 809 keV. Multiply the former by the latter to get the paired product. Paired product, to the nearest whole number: 3205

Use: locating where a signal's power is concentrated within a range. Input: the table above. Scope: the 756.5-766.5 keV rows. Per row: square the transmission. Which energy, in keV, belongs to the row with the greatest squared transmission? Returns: 757 keV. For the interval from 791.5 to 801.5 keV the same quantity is 796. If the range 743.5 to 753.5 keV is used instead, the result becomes 751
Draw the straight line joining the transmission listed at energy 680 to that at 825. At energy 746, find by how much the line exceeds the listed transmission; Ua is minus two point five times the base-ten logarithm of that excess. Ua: -1.9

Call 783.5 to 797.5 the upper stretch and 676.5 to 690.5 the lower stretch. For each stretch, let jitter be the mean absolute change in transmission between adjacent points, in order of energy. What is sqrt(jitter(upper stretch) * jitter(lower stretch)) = 1.56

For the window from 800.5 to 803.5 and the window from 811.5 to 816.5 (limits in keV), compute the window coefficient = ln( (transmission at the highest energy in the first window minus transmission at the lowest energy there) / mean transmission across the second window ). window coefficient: -2.7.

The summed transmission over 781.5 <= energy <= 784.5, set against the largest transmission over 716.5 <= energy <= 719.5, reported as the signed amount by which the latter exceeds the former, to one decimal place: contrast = -114.2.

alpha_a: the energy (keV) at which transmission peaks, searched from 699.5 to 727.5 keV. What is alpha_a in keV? 708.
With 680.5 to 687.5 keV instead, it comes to 686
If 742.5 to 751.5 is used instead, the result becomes 751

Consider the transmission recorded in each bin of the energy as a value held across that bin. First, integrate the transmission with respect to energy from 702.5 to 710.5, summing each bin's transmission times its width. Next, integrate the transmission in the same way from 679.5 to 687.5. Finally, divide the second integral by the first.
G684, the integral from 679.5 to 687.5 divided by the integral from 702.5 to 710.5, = 1.00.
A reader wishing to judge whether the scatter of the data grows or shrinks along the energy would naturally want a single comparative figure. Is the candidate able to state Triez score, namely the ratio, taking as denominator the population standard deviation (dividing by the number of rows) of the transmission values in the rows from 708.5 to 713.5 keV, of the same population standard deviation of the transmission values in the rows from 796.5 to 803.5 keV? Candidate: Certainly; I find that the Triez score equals 2.0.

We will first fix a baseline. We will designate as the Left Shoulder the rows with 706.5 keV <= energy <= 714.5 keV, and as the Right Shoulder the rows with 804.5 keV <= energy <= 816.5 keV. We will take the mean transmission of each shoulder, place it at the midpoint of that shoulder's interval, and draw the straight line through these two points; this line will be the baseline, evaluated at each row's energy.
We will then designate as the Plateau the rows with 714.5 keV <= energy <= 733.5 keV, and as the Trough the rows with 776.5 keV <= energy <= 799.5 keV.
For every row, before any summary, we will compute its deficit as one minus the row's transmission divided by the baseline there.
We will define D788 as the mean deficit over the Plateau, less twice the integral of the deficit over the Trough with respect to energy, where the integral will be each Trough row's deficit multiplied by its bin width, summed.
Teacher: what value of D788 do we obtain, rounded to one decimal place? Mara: -1.3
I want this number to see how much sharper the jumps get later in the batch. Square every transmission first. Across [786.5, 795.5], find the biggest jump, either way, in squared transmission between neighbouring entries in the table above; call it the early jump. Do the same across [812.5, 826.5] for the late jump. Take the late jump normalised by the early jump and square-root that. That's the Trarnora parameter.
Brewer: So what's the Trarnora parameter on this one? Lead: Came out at 1.15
